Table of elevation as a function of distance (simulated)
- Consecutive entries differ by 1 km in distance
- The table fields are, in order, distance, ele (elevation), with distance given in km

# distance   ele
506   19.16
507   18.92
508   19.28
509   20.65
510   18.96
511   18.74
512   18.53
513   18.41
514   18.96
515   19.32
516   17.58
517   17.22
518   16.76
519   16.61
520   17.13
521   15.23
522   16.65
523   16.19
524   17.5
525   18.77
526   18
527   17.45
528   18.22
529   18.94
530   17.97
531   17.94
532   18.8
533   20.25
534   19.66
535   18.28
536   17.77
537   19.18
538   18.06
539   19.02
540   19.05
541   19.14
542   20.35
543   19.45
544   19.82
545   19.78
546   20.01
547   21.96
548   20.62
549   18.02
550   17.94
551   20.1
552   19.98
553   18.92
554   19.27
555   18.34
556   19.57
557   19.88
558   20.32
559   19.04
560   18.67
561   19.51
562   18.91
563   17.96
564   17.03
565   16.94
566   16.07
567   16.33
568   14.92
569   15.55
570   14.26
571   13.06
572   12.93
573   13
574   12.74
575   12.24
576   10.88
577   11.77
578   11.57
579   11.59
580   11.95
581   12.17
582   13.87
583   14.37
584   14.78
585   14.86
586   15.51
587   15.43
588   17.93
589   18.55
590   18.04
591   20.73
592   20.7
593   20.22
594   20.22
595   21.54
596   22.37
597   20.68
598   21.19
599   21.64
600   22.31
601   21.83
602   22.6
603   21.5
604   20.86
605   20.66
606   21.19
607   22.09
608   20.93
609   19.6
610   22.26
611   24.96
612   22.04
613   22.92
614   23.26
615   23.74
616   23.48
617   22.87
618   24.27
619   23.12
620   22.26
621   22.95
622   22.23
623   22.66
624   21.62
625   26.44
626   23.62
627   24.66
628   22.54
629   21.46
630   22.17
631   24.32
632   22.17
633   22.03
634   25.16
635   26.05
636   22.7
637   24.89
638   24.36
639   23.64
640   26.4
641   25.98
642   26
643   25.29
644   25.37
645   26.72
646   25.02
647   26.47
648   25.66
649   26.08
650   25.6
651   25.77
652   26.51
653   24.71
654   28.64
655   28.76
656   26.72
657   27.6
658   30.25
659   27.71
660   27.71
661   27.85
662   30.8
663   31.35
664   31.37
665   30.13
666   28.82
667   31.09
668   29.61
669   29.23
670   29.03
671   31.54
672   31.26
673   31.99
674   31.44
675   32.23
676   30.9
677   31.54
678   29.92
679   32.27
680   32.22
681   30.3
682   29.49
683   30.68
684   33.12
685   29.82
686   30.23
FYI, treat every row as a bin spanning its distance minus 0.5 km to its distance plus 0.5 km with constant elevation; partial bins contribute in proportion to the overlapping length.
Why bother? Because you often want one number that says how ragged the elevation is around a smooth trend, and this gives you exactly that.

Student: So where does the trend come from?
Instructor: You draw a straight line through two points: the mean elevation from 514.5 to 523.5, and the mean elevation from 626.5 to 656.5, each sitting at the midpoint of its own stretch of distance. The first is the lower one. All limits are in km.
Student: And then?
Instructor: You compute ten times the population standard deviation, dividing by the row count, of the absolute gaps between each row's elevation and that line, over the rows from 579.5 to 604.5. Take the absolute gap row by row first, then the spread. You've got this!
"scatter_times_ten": 29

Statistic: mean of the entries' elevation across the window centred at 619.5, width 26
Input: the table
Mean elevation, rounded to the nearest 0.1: 22.9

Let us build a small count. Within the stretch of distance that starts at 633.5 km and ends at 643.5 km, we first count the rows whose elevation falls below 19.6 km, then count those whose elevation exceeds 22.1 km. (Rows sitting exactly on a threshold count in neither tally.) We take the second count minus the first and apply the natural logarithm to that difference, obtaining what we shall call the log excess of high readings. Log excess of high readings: 2.3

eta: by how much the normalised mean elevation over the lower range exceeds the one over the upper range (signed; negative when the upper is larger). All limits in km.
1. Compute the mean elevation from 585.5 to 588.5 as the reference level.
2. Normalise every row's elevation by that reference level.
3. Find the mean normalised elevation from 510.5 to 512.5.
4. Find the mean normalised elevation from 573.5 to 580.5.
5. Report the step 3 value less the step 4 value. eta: 0.42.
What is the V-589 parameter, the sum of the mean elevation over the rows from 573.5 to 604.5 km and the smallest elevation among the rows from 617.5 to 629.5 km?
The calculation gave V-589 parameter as 39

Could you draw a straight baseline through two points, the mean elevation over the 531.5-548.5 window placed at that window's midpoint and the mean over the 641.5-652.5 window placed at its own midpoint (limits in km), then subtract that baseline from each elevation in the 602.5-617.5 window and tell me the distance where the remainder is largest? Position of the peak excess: 611 km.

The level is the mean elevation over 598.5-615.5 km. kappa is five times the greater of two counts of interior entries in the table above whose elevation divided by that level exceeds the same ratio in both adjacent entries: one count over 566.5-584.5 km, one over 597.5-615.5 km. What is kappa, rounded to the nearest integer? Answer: 20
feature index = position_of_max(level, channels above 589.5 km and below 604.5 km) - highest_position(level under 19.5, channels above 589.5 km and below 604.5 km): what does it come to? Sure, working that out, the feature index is 12 km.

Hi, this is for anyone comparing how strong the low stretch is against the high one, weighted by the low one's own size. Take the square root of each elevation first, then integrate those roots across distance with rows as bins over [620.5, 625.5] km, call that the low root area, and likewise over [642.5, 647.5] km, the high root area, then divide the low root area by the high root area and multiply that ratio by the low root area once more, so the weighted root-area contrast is 22.8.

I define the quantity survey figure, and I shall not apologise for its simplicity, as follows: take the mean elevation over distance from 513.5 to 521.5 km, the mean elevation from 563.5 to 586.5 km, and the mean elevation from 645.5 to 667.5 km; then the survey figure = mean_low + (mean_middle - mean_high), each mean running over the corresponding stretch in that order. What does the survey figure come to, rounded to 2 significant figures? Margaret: 3.3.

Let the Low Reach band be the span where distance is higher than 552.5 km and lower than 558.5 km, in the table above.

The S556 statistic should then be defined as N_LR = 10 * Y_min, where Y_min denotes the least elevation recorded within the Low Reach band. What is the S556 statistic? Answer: 183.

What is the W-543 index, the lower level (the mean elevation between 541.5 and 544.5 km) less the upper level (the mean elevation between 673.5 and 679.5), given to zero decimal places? -12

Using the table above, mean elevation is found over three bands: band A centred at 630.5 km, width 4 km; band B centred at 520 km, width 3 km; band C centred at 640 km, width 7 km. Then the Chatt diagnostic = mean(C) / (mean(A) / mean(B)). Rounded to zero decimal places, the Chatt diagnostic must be 18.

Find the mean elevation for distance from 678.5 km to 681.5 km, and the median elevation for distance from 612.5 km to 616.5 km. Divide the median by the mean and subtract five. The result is -4.26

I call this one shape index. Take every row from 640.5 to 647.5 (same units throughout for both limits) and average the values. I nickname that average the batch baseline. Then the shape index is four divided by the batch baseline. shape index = 0.155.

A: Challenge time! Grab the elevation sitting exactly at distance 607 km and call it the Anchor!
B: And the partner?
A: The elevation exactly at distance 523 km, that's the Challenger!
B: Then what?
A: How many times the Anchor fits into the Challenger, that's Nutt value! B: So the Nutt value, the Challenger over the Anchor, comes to 0.73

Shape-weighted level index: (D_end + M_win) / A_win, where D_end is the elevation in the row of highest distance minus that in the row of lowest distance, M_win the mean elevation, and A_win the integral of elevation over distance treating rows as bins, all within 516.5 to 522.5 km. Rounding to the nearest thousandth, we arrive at 0.161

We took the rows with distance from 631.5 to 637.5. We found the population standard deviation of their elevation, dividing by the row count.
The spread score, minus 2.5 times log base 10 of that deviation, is -0.50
